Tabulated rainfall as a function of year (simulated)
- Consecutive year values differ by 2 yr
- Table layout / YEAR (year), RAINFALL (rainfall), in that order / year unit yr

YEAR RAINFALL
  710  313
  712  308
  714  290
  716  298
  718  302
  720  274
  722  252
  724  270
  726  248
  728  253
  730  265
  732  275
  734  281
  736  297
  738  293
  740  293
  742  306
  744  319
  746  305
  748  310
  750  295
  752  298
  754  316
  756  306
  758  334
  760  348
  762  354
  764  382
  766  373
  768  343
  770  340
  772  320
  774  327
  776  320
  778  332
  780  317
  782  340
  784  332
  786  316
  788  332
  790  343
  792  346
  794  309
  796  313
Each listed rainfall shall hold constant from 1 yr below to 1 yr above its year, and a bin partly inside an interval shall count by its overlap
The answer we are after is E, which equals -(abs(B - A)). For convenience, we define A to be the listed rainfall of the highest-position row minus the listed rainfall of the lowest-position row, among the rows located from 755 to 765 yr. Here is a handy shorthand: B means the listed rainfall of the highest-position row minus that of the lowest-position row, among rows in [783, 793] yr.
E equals -62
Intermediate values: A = 76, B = 14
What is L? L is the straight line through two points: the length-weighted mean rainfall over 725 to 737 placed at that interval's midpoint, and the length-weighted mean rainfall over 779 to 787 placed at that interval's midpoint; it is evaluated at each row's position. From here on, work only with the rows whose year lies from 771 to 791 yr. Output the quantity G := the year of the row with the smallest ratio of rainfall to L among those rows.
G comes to 786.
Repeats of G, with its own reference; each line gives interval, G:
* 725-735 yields 726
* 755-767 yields 756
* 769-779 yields 776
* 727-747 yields 728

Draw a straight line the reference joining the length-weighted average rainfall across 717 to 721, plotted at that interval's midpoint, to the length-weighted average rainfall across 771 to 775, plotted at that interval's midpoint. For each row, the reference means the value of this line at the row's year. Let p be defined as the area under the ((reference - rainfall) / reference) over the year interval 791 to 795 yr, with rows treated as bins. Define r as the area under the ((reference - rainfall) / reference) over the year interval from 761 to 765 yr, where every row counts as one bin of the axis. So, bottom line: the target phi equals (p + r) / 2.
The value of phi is -0.27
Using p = 0.11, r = -0.64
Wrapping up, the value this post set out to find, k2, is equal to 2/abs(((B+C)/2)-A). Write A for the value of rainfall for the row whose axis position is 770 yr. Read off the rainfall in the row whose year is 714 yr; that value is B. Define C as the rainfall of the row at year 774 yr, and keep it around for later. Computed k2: 0.06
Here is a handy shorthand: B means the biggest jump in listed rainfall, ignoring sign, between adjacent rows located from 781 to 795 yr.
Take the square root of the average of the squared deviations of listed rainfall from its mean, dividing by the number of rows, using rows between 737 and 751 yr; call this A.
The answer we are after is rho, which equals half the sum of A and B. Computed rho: 23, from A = 9.1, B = 37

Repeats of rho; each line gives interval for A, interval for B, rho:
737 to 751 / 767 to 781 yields 15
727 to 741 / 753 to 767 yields 22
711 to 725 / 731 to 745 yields 17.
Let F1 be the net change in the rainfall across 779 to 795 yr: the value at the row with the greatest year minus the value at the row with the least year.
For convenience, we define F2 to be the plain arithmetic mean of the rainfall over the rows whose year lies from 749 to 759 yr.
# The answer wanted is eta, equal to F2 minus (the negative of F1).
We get 302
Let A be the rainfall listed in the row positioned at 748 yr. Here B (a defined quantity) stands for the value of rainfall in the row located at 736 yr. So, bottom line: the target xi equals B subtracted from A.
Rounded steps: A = 310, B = 297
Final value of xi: 13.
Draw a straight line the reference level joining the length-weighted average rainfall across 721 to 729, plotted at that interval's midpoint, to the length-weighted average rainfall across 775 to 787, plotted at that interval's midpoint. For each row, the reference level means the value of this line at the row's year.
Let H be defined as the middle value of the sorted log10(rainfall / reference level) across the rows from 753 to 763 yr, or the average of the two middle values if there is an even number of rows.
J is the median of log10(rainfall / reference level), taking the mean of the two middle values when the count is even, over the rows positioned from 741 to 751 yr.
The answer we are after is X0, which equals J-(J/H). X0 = -0.7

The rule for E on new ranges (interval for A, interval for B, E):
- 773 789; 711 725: -43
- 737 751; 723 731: -7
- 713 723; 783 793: -52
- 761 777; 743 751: -10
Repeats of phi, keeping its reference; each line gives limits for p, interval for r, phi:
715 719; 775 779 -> -0.09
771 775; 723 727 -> 0.23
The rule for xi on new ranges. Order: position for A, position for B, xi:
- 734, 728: 28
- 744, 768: -24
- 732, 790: -68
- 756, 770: -34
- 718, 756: -4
